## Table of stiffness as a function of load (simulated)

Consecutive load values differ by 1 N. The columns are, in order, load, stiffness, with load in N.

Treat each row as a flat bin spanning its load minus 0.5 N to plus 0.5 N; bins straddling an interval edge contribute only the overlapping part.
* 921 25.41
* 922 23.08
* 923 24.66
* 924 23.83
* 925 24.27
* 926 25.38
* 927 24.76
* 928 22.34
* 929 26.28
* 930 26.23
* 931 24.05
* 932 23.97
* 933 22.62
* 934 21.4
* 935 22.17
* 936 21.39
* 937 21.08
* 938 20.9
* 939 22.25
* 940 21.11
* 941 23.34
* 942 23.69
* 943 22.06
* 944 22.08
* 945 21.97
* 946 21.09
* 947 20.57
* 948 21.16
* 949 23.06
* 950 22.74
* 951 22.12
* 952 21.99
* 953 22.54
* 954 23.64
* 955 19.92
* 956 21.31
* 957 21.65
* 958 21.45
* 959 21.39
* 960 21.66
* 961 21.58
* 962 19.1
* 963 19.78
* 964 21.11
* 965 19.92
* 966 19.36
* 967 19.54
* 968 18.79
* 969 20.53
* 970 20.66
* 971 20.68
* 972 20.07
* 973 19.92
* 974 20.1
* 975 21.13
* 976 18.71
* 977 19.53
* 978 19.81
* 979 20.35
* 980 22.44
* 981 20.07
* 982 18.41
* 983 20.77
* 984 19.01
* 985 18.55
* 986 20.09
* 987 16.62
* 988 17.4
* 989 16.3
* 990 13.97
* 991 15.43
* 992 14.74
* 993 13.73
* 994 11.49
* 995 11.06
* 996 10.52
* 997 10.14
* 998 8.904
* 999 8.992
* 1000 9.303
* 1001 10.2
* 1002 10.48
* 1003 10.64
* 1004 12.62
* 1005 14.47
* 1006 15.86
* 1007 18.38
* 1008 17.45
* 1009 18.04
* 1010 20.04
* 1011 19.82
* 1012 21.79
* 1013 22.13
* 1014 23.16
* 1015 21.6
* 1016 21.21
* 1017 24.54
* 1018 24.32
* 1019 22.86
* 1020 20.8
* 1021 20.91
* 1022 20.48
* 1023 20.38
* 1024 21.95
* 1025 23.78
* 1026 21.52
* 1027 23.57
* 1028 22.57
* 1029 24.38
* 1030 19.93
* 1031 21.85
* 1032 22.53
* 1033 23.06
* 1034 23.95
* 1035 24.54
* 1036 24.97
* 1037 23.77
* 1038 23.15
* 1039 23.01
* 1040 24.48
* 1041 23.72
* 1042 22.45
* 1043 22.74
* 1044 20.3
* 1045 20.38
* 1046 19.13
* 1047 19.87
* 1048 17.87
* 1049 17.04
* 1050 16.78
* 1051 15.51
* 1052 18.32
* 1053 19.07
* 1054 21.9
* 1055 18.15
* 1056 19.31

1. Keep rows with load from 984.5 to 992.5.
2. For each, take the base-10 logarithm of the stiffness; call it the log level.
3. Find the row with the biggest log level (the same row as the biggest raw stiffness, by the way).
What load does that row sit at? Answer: 986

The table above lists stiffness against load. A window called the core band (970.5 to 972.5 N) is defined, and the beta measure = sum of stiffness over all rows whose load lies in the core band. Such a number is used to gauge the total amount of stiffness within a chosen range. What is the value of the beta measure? 41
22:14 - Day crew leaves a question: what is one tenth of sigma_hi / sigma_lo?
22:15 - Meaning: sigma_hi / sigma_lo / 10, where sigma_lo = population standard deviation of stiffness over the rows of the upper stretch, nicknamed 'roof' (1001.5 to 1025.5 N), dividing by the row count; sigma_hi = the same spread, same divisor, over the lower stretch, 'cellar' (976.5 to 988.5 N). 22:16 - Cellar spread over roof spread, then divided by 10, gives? 0.038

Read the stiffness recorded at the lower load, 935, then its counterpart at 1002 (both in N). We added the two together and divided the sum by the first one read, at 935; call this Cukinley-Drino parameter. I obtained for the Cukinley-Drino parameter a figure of 1.5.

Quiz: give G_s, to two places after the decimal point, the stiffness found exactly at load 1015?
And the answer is 21.60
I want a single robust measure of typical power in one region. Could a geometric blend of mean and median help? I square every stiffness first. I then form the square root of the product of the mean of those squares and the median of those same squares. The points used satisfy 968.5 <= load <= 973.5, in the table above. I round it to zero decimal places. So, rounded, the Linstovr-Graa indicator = 418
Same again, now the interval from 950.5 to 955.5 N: 488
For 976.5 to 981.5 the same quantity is 411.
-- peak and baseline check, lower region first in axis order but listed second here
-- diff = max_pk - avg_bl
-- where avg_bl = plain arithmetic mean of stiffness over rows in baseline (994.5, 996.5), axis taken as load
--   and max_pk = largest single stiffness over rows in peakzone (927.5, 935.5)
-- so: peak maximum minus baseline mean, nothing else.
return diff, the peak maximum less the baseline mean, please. 15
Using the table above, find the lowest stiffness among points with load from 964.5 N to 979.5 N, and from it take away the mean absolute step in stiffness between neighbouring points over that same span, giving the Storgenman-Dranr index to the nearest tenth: 18.0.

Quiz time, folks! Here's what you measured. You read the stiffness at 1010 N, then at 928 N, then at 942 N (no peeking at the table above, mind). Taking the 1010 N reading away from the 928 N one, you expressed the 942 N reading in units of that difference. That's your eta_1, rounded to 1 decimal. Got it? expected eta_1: 10.3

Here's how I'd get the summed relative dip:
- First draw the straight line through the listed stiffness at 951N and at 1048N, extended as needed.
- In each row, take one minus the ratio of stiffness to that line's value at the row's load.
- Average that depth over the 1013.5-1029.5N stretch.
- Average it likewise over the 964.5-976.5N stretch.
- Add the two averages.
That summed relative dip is -0.11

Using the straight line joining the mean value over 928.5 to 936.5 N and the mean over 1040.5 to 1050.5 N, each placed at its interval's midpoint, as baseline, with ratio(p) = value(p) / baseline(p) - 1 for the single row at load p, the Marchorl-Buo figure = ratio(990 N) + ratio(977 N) -0.48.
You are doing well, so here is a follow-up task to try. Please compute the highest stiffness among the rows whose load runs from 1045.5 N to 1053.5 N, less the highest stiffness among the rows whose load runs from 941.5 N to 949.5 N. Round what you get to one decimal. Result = -3.8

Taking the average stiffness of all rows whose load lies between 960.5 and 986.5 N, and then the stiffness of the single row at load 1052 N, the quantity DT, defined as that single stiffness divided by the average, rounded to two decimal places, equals 0.92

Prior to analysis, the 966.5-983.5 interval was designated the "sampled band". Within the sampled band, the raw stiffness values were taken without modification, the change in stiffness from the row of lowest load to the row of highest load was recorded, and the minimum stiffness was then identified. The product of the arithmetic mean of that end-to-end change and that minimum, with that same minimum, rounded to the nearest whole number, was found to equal 181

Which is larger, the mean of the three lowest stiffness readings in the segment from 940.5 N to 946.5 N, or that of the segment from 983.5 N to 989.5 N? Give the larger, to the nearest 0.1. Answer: 21.7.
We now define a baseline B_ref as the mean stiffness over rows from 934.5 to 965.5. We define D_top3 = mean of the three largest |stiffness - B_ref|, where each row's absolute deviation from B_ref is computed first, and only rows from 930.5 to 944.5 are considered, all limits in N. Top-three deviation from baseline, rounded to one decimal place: 2.3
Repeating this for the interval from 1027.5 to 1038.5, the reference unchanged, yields 3.0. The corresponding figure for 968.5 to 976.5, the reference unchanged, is 2.0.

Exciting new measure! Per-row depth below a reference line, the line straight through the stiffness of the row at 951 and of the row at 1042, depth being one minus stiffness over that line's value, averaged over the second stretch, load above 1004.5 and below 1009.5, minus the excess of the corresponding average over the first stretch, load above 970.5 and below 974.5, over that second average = 0.4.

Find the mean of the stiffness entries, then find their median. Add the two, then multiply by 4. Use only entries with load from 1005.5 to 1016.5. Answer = 160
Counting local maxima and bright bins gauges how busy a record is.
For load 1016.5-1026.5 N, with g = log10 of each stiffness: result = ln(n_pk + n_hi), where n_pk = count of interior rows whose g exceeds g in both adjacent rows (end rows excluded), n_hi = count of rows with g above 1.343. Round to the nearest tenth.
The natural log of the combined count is 1.8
